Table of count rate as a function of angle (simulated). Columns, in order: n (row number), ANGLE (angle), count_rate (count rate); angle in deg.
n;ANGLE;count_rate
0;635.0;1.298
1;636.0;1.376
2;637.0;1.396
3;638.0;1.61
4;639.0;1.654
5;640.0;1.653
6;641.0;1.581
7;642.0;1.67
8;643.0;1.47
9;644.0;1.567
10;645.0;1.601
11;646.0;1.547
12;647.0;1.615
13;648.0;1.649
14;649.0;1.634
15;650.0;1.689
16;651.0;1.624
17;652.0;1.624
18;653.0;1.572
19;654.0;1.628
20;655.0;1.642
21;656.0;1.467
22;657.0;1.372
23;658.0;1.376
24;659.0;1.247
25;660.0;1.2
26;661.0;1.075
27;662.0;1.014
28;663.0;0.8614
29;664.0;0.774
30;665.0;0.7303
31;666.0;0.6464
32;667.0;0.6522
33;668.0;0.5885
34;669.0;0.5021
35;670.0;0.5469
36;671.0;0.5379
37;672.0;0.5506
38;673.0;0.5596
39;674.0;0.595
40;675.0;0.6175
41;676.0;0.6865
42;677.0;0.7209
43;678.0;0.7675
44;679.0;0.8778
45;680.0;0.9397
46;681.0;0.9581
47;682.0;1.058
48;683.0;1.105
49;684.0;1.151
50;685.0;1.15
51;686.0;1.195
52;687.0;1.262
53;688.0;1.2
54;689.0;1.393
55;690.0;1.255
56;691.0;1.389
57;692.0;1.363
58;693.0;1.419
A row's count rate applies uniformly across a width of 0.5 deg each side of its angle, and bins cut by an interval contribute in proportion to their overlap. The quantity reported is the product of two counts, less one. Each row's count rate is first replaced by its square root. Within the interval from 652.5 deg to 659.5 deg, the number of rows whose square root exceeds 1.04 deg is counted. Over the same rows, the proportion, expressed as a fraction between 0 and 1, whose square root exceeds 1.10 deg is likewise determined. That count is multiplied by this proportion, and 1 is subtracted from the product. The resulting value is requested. 6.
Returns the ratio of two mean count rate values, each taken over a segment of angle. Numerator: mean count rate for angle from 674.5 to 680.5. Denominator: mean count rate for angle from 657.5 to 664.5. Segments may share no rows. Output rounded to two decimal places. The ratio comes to 0.71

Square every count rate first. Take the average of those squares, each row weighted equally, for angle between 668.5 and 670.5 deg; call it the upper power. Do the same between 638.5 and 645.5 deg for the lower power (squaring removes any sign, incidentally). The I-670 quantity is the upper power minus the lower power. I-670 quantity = -2.3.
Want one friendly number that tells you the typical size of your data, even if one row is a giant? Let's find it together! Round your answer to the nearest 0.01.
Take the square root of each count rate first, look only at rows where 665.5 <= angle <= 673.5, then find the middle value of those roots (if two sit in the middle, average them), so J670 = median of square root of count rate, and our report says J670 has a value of 0.75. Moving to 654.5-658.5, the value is 1.19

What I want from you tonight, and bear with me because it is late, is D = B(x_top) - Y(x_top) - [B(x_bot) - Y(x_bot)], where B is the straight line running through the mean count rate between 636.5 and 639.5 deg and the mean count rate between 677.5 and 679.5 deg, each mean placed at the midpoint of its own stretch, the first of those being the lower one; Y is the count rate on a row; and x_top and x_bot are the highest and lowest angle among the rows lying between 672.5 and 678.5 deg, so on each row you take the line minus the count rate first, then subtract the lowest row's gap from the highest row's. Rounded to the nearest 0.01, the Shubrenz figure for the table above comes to -0.30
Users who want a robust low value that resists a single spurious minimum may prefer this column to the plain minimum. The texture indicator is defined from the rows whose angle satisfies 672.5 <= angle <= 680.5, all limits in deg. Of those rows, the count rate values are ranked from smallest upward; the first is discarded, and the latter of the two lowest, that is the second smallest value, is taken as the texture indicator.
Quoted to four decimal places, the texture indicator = 0.5950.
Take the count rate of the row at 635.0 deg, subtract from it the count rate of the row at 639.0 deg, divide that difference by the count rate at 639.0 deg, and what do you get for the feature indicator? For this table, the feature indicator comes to -0.22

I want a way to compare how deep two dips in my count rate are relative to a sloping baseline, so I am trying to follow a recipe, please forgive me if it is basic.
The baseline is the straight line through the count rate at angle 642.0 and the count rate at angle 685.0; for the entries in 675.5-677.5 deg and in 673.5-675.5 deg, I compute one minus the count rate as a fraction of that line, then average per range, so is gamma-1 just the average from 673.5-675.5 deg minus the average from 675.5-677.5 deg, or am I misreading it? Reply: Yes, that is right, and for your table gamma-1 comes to 0.1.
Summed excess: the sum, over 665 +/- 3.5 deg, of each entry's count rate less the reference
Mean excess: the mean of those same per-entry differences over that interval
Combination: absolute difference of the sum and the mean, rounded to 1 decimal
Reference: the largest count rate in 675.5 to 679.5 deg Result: 0.8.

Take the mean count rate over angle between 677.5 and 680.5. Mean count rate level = 0.86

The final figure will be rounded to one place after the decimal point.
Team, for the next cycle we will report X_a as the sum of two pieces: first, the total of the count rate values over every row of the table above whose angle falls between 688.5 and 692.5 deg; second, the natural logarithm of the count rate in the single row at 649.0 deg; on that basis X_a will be 5.9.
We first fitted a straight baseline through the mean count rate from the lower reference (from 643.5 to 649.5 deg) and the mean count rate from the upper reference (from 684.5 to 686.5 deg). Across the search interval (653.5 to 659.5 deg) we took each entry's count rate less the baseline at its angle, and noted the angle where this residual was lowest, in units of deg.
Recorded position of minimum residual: 659.0 deg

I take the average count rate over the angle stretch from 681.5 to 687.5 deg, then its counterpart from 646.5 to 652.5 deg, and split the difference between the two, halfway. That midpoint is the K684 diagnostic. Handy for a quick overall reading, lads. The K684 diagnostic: 1.40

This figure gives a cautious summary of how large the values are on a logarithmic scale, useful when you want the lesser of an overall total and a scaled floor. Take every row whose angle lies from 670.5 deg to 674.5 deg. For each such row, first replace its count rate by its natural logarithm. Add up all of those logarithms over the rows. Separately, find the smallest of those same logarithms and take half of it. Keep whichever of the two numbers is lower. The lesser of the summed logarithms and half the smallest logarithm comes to -2.32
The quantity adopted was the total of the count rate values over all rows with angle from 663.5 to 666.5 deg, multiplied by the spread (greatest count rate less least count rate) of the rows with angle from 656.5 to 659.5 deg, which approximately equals 0.277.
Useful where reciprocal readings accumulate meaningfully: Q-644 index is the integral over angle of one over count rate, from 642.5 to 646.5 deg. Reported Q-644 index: 2.59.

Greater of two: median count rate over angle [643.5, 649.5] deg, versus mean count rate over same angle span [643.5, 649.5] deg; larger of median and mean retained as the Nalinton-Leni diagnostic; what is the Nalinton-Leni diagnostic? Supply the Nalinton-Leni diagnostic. 1.6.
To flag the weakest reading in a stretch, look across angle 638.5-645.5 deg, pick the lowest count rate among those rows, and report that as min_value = 1.47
